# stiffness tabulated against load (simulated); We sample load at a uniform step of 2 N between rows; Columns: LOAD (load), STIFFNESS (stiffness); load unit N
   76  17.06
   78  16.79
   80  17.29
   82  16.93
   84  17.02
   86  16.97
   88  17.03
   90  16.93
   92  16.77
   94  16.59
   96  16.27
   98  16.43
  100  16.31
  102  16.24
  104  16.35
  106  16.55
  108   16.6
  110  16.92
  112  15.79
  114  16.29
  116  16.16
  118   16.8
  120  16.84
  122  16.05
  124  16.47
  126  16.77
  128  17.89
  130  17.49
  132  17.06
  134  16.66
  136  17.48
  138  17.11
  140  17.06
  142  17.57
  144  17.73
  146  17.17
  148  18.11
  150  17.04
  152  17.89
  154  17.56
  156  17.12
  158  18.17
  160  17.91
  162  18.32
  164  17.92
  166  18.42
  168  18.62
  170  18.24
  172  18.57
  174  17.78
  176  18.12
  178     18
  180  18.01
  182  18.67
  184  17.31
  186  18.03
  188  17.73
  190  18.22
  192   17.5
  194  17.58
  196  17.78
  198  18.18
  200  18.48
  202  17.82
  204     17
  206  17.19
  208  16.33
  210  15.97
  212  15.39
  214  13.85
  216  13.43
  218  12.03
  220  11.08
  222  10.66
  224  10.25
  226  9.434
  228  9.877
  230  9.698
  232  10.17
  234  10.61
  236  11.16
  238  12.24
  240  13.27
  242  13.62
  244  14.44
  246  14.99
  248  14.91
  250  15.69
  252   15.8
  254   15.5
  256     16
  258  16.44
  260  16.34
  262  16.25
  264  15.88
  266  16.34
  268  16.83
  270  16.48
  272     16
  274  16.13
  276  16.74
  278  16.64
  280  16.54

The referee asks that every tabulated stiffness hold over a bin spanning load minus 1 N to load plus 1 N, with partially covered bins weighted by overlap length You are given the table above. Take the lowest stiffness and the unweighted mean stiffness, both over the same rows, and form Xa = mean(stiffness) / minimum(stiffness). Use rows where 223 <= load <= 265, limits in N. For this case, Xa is 1.43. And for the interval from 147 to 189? 1.06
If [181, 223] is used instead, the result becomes 1.52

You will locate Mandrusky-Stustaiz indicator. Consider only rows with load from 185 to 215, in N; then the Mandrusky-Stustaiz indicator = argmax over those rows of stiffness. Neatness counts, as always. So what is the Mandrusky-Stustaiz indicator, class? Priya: 200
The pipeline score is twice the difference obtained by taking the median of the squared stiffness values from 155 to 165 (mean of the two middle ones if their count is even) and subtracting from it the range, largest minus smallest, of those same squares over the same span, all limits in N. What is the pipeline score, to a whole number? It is 557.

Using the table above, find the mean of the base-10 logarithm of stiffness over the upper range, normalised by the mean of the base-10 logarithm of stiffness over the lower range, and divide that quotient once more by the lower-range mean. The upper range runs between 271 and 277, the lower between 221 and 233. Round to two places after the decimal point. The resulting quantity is 1.21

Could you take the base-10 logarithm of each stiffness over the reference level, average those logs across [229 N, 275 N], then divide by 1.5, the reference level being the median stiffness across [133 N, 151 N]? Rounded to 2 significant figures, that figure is -0.052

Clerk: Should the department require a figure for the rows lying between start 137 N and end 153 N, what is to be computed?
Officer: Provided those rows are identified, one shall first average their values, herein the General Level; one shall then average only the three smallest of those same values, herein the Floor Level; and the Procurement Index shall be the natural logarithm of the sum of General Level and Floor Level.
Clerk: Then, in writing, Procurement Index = 3.54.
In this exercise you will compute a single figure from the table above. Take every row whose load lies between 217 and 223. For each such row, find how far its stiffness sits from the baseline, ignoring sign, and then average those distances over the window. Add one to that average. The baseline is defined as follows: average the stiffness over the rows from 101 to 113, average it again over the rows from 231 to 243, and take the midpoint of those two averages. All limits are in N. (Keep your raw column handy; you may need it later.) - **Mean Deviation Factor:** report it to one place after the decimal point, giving 3.9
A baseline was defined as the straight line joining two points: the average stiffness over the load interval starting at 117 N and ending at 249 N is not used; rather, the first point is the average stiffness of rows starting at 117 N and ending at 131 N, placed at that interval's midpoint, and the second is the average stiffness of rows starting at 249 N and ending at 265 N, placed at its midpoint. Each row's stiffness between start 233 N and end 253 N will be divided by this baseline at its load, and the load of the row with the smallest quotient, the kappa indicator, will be 234 N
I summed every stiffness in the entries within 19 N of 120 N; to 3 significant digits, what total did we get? 318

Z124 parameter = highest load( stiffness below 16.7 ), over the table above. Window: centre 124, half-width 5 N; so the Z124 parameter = 124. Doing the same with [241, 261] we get 260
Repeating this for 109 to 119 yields 116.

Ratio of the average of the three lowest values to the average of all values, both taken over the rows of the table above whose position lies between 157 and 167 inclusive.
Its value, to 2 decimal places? 0.99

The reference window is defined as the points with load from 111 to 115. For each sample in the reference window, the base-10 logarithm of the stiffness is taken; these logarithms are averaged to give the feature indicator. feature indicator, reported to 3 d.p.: 1.205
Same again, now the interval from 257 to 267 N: 1.211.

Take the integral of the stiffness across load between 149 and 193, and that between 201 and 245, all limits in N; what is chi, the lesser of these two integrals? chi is 571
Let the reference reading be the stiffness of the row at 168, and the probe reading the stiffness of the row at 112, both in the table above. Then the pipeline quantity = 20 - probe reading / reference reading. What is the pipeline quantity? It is 19.15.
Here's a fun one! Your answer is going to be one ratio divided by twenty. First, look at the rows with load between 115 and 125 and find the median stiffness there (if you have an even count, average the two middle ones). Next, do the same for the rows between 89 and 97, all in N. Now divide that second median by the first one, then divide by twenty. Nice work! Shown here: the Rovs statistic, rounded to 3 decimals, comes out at 0.051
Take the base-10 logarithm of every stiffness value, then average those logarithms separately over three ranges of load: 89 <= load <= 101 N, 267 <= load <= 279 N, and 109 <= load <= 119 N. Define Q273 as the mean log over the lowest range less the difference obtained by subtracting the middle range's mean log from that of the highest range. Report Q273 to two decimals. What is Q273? 1.22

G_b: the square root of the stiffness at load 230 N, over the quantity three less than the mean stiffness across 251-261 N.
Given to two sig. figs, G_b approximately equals 0.24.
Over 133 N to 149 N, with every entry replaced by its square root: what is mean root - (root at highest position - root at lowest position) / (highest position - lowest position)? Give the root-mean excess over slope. 4.15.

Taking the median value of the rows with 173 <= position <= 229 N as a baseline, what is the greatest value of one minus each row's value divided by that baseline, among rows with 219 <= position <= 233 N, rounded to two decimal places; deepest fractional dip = 0.46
